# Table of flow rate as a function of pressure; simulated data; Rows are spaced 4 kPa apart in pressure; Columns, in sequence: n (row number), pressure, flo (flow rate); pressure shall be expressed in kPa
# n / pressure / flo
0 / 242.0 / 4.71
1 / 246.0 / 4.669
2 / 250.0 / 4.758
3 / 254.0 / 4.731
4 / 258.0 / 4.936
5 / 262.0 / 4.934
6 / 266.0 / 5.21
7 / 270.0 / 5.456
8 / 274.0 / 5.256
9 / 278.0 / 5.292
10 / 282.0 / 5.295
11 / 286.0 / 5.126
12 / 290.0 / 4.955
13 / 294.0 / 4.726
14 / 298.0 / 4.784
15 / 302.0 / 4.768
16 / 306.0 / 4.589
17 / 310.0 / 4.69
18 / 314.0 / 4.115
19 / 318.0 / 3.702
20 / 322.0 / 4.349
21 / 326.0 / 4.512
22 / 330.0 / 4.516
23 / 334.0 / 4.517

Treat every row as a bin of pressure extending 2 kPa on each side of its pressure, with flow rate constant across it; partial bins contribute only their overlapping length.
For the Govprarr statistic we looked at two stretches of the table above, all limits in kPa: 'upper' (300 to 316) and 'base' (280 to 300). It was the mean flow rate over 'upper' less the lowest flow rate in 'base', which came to -0.19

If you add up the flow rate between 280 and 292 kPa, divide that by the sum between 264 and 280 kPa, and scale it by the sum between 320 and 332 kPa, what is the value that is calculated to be 9.7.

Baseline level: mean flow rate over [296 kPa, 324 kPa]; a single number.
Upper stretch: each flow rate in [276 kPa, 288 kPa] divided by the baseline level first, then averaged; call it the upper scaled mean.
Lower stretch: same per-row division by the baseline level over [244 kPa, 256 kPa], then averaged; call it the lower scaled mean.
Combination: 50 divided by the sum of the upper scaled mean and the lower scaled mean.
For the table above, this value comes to 22.2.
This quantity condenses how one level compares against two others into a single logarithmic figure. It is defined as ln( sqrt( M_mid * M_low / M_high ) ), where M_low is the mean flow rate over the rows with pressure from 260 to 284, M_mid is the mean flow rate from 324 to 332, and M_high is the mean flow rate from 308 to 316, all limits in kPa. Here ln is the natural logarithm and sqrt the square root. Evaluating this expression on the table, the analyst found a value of 0.84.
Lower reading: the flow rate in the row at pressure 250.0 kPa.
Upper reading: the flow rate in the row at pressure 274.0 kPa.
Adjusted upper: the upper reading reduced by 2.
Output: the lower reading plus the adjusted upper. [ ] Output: 8.0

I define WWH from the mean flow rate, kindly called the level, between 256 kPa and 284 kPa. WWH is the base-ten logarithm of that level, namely 0.72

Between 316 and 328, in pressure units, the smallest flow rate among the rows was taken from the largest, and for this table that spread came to 0.81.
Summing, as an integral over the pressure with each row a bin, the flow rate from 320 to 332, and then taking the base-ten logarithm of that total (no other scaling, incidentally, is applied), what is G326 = 1.73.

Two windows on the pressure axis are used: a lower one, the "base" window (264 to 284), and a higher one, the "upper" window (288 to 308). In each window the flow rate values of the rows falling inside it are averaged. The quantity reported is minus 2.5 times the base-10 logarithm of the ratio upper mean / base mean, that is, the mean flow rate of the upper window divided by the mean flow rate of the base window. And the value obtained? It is 0.12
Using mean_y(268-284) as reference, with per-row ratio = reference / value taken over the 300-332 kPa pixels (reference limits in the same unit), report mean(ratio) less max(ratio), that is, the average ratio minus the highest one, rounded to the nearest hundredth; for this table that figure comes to -0.22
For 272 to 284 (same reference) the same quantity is 0.00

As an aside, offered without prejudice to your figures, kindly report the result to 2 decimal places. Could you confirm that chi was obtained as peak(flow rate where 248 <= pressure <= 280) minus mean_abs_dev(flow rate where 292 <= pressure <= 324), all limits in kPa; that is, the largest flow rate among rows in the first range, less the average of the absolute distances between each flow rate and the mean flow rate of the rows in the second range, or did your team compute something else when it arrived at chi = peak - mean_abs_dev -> 5.15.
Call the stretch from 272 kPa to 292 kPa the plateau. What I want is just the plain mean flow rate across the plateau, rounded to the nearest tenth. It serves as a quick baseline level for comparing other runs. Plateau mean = 5.2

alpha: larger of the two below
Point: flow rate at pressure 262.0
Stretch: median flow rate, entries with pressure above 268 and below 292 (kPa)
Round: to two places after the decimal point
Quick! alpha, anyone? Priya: 5.27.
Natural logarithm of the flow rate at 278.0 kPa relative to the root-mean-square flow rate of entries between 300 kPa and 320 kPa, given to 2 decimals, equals 0.19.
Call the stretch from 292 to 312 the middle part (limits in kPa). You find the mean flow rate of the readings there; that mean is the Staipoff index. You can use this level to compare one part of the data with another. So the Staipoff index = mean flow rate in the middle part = 4.71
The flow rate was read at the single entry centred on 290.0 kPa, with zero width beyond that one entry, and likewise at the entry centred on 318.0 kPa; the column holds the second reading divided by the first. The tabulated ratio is 0.75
